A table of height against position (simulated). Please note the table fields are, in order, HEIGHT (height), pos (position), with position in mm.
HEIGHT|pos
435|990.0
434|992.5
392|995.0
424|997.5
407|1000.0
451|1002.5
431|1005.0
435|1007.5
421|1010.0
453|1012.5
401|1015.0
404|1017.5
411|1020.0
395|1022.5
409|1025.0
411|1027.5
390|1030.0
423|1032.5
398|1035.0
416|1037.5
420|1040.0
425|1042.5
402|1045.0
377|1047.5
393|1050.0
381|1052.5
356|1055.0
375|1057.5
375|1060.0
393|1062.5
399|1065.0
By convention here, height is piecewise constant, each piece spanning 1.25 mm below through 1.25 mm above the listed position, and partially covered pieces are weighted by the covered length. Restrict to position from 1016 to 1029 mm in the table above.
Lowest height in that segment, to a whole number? 395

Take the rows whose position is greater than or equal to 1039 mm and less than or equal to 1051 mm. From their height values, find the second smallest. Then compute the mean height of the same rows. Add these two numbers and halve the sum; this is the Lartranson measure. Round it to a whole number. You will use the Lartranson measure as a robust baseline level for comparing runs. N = 398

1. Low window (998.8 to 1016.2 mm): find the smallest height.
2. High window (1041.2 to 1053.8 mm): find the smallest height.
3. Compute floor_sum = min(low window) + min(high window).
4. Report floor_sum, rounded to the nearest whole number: 778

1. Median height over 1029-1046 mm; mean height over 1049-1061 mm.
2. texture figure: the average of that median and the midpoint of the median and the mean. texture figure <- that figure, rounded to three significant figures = 406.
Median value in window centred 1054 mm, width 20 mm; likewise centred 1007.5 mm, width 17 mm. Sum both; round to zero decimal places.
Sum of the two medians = 810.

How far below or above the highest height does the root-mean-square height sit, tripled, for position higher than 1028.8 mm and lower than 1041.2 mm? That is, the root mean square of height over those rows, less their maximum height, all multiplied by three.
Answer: -40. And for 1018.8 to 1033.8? -49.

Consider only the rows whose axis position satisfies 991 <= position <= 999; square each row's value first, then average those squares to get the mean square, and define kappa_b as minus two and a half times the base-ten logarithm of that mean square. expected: -13.1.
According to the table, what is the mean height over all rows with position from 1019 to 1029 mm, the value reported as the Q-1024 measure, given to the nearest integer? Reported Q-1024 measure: 406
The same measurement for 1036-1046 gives 416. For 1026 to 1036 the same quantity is 406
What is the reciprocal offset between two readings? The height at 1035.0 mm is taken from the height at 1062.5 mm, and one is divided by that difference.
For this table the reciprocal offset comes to -0.20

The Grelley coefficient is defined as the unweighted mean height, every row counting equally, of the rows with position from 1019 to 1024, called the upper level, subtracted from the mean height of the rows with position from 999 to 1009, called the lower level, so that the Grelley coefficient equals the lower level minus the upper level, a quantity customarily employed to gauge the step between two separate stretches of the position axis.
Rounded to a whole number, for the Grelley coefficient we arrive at 28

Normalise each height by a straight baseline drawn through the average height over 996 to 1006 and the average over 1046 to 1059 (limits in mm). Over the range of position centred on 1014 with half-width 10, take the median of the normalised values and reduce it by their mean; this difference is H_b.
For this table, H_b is -0.004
